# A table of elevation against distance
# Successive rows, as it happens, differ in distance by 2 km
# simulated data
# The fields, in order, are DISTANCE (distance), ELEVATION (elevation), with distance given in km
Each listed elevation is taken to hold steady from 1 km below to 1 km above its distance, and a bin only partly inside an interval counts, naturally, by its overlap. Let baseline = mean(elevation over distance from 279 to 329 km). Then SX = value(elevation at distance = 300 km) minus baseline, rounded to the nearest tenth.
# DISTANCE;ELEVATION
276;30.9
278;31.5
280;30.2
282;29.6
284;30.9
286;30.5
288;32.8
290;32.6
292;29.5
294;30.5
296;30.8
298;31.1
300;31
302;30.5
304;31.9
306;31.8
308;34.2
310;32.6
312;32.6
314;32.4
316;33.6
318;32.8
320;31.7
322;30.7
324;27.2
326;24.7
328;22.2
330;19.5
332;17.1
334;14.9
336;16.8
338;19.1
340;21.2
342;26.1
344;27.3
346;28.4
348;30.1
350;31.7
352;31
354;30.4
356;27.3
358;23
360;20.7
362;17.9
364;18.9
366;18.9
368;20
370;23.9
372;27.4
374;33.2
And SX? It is 0.3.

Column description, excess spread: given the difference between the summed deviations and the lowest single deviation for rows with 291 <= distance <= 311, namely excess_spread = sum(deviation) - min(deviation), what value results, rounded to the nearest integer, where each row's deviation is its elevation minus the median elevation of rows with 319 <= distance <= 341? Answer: 94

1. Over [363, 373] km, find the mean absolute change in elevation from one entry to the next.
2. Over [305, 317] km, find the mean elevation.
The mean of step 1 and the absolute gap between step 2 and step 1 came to 16.4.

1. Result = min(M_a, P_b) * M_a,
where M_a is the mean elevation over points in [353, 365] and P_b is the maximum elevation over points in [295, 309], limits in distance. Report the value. 531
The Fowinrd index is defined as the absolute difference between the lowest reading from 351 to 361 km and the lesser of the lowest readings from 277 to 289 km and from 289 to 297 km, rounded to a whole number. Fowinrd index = 9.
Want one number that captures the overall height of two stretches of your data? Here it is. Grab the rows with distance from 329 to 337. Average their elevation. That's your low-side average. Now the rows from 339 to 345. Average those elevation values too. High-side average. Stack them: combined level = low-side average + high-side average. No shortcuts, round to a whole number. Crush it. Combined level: 42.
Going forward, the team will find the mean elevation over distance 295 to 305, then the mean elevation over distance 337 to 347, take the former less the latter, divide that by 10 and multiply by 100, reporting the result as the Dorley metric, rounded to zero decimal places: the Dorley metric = 66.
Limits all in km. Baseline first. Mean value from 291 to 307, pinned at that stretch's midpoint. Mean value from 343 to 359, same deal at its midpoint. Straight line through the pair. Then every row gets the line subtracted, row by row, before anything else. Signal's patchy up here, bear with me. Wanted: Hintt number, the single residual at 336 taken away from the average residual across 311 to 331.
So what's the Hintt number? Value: 11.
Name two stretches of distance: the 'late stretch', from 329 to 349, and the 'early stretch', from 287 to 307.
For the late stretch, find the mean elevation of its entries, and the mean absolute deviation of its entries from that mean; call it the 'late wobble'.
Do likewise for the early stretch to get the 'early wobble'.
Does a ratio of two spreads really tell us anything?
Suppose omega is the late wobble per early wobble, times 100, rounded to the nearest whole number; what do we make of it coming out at 578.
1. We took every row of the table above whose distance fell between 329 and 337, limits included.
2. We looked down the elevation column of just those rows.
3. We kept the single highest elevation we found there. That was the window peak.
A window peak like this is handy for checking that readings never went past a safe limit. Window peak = 19.5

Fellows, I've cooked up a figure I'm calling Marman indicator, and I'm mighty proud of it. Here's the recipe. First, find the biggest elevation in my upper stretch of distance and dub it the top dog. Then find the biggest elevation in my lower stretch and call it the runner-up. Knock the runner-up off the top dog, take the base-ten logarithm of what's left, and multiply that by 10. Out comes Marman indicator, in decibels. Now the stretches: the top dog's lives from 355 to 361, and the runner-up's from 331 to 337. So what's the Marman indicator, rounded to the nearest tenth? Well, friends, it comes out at 10.1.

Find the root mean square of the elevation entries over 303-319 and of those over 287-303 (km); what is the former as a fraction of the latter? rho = 1.05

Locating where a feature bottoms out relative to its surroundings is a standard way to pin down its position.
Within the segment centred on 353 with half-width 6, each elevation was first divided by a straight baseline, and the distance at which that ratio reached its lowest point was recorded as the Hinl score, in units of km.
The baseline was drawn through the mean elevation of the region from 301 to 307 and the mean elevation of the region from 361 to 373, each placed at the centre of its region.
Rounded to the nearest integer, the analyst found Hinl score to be 358 km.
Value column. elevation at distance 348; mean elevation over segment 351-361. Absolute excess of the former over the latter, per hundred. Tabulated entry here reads 0.036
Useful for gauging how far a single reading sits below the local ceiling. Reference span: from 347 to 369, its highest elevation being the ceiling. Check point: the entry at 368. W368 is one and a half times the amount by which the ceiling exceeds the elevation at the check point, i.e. 18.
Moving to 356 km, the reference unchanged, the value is 7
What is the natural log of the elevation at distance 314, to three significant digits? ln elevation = 3.48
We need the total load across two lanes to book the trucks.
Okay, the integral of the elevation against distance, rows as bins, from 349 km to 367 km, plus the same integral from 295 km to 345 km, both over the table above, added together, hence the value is 1807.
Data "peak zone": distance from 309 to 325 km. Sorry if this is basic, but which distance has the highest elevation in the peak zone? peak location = 316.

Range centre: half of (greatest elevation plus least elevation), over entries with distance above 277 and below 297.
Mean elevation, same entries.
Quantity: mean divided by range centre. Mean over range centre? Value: 0.99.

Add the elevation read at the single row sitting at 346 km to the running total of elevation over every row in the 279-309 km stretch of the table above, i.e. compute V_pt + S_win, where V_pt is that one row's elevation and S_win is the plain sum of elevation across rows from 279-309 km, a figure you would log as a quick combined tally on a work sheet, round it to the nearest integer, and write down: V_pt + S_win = 496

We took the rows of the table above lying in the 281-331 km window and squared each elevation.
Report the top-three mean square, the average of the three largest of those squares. 1125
